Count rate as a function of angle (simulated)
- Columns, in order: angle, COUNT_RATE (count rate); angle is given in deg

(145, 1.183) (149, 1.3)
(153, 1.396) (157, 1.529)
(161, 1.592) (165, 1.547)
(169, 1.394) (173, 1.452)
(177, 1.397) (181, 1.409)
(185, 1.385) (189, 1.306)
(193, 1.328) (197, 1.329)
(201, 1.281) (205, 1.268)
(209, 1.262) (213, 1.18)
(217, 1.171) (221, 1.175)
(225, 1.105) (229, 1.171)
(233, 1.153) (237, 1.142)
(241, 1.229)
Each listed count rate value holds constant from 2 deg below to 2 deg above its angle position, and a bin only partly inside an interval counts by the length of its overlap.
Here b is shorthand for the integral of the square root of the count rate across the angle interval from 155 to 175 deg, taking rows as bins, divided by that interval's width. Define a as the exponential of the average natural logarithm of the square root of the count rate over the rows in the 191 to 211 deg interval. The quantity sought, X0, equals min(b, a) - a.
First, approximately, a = 1.14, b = 1.23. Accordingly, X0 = 0.00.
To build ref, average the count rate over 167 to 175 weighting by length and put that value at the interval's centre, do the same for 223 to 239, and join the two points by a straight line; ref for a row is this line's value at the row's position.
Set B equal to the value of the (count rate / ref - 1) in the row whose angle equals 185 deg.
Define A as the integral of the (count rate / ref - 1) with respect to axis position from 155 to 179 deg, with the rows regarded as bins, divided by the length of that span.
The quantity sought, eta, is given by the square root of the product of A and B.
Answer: 0.024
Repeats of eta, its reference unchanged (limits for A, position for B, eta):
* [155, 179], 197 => 0.025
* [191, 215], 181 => 0.004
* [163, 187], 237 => 0.021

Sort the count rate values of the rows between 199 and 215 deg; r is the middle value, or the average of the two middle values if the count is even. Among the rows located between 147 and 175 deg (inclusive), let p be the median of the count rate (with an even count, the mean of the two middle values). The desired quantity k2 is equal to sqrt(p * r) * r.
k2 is 1.7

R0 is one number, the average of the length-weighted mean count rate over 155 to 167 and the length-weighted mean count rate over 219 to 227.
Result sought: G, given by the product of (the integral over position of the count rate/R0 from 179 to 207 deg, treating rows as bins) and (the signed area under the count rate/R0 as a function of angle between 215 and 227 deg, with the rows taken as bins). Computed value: 283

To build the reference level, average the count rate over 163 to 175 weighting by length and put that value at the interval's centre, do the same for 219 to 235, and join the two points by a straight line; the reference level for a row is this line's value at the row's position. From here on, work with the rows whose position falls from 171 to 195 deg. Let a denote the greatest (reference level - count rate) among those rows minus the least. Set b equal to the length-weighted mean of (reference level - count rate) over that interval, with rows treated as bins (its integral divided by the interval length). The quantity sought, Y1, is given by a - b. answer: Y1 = 0.05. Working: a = 0.060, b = 0.0092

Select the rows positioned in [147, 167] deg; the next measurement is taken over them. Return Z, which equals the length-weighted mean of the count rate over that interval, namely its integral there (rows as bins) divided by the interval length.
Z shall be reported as 1.47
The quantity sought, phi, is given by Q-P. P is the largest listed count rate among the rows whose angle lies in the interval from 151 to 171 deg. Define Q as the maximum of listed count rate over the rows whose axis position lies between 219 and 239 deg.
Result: -0.4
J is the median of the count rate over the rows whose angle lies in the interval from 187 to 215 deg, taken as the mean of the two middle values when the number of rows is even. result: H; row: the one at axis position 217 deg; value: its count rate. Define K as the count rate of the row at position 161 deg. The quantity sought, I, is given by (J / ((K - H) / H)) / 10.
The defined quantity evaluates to 0.4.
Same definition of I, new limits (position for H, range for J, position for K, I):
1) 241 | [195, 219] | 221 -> -2.9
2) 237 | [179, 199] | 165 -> 0.4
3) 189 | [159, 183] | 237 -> -1.1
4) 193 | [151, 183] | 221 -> -1.2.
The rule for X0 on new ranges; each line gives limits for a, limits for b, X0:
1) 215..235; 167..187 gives 0.00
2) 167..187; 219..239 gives -0.11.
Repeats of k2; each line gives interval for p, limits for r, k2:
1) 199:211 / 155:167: 2.2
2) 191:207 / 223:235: 1.4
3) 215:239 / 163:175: 1.9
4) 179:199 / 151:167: 2.2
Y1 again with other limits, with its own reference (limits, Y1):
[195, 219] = 0.05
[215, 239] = 0.10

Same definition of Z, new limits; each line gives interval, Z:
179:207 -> 1.33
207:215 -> 1.22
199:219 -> 1.23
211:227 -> 1.16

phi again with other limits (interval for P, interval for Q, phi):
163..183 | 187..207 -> -0.2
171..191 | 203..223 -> -0.2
